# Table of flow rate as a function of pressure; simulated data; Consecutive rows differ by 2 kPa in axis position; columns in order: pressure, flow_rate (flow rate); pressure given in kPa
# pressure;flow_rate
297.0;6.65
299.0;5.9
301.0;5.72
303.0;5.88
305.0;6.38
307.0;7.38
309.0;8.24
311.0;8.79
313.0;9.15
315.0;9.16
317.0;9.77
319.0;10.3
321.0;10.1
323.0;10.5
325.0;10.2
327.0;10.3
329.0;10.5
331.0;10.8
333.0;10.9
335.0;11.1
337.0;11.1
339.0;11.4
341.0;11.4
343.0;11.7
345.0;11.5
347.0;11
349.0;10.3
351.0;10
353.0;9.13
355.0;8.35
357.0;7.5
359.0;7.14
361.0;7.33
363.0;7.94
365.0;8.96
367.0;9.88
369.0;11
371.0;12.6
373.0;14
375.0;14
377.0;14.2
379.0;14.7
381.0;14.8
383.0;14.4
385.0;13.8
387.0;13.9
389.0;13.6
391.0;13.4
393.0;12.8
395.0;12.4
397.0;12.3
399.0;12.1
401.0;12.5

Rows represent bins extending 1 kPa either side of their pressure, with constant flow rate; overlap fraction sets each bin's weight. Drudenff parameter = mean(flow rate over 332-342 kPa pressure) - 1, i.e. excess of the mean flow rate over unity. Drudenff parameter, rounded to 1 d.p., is 10.2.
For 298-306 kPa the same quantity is 5.0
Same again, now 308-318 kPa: 8.0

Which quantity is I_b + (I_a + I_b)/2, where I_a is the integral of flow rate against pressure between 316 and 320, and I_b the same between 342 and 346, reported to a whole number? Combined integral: 90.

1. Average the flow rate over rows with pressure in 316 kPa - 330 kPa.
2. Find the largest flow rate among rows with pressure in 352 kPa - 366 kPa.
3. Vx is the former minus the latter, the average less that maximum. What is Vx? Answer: 1.1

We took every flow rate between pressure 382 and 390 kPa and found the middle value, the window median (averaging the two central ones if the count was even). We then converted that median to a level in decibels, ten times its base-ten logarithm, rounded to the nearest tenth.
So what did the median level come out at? 11.4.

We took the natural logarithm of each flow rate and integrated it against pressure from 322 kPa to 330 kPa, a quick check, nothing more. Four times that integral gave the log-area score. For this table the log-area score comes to 75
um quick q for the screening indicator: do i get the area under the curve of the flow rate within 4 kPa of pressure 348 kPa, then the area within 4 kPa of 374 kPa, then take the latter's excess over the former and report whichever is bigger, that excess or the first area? 86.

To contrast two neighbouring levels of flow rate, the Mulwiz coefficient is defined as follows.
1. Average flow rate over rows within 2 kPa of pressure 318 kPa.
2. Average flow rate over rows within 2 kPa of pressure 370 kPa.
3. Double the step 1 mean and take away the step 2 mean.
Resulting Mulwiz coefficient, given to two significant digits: 8.3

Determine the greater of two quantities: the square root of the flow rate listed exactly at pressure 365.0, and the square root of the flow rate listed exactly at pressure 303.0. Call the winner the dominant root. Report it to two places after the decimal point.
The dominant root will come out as 2.99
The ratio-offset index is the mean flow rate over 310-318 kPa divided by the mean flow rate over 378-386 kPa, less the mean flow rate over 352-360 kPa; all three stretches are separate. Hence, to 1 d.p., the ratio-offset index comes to -7.4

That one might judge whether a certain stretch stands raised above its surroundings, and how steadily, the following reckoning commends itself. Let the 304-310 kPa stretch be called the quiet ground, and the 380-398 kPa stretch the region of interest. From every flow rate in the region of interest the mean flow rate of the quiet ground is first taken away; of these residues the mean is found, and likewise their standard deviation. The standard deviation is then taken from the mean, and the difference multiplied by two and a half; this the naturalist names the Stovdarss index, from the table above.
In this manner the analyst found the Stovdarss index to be 13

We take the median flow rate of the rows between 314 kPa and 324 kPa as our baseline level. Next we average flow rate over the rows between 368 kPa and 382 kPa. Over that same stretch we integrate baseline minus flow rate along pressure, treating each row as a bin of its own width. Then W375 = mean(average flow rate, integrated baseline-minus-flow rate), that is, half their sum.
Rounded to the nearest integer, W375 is -18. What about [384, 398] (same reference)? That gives -15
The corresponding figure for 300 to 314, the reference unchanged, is 23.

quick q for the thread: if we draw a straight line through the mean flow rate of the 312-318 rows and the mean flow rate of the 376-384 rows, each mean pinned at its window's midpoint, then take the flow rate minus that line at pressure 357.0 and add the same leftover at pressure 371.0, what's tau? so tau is -6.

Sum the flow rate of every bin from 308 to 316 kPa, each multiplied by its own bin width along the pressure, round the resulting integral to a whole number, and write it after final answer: 71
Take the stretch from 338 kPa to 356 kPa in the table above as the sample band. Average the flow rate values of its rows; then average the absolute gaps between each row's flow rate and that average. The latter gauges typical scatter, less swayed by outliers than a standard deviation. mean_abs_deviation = 1.0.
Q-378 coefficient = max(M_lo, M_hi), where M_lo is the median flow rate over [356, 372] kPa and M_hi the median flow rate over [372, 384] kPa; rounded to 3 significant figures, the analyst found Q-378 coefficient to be 14.3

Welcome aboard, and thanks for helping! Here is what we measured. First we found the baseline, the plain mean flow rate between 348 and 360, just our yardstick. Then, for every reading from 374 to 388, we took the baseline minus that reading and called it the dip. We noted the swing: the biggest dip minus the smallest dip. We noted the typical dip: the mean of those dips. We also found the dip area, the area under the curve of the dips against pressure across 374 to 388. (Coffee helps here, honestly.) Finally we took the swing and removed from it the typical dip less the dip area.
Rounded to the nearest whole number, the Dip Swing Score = -71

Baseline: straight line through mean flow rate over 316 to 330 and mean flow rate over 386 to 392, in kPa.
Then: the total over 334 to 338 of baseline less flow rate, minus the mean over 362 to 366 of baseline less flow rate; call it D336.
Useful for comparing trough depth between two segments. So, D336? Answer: -4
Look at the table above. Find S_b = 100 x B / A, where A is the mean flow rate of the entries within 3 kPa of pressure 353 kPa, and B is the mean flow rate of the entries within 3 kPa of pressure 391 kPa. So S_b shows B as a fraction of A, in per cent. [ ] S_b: 145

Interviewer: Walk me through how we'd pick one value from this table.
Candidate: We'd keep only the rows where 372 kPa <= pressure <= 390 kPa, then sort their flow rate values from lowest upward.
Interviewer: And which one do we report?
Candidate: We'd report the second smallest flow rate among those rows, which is 13.8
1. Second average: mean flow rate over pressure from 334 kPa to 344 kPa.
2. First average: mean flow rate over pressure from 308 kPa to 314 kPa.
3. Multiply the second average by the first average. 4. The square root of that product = 9.9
